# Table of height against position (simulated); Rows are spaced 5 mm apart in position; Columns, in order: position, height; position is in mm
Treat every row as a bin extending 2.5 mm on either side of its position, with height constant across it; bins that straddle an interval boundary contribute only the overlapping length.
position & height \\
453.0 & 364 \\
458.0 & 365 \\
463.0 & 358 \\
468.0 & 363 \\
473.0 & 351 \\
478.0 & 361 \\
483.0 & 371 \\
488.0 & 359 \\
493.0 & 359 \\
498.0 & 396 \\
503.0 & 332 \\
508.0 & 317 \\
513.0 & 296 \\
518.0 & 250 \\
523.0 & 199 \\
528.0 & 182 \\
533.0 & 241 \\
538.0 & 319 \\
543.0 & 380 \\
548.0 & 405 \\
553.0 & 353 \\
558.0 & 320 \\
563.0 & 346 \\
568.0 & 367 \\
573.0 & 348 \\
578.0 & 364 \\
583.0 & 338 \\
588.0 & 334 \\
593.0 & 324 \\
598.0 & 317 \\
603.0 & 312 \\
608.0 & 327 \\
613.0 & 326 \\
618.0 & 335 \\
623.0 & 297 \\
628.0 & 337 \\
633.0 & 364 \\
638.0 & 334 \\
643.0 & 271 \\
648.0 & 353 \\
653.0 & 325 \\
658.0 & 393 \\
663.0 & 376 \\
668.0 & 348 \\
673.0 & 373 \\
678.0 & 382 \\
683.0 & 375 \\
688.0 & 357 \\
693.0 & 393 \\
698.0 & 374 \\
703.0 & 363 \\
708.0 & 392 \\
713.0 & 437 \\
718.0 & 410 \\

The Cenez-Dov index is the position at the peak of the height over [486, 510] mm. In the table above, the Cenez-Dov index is 498.0 mm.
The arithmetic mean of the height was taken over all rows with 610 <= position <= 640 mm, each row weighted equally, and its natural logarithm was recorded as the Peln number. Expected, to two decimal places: 5.81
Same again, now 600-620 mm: 5.78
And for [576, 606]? 5.80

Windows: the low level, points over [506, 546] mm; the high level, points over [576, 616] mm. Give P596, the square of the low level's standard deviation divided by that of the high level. 18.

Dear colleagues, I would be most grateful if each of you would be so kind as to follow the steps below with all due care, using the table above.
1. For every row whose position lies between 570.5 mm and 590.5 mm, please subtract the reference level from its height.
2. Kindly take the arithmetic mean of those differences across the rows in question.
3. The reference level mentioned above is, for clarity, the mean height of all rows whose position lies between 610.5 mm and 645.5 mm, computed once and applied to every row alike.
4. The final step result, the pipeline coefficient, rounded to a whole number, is 23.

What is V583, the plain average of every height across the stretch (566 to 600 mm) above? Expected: 342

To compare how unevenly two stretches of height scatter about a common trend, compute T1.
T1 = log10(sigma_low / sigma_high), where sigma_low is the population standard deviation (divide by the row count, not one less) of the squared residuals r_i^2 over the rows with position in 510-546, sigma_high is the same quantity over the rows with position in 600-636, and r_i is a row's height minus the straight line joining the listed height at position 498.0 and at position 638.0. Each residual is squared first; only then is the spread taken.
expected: 1.3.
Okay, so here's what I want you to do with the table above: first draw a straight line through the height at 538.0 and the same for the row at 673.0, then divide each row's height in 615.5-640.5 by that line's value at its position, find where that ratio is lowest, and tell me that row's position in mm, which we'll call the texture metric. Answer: 623.0 mm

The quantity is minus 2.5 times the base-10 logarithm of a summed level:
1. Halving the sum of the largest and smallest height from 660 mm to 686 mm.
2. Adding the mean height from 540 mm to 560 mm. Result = -7.16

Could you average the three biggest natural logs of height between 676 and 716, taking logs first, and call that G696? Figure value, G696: 6.01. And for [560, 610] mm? 5.88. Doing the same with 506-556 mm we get 5.94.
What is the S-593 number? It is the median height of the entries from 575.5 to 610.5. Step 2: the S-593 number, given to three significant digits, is 327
